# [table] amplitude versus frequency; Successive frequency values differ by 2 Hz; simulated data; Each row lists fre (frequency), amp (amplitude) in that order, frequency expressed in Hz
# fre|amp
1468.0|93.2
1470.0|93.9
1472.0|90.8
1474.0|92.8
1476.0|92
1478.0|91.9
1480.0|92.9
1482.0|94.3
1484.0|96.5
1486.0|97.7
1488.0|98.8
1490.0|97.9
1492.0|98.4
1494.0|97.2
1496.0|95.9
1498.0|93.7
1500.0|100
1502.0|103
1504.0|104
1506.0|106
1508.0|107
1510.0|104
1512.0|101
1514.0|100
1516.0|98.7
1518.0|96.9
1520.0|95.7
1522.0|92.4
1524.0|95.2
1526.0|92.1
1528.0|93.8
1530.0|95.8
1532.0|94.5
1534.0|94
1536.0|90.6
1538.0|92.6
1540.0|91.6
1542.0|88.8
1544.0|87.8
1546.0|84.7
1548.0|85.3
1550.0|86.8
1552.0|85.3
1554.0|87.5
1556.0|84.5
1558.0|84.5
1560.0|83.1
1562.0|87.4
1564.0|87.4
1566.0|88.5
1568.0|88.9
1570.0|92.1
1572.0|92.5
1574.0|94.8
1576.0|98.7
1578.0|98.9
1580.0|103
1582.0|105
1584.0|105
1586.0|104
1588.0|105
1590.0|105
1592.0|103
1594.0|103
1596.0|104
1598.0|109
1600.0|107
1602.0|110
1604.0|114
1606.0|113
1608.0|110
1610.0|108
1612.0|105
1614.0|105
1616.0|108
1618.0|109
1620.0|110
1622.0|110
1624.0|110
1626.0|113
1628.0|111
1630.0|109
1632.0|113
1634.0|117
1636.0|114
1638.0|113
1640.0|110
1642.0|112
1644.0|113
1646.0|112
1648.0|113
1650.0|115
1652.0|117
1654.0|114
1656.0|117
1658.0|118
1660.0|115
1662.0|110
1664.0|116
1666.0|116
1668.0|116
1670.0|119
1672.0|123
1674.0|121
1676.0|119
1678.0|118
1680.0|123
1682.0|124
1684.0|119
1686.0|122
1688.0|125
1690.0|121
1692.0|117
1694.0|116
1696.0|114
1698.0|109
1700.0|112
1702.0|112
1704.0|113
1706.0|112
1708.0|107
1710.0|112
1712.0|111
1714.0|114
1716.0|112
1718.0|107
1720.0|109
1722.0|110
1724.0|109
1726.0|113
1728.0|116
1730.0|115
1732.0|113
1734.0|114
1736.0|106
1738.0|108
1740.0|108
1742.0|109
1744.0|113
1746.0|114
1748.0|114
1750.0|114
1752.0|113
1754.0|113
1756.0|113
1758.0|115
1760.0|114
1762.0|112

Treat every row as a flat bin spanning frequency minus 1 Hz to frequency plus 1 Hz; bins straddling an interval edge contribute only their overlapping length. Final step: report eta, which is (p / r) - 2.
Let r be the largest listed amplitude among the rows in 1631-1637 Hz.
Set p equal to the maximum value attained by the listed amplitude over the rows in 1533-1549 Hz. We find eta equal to -1.20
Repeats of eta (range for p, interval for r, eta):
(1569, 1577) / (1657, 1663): -1.16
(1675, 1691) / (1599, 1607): -0.90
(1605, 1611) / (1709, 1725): -1.01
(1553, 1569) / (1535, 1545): -1.04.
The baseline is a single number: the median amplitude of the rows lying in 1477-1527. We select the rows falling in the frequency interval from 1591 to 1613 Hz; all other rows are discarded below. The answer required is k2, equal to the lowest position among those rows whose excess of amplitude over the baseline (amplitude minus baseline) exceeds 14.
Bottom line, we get 1604.0 Hz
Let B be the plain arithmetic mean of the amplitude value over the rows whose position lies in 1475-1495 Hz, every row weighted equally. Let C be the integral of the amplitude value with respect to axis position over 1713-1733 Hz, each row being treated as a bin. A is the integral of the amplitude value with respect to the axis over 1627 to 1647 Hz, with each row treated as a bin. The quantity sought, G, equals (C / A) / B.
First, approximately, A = 2248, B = 96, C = 2236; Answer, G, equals 0.0104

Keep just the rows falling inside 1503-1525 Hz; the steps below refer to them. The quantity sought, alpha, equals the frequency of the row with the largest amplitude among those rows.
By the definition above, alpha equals 1508.0 Hz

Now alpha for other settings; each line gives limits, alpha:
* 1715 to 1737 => 1728.0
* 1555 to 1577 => 1576.0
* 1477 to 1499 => 1488.0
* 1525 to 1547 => 1530.0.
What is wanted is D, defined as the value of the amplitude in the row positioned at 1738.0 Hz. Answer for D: 108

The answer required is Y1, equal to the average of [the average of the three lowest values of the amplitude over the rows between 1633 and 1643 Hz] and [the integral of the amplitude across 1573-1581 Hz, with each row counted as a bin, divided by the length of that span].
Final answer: 105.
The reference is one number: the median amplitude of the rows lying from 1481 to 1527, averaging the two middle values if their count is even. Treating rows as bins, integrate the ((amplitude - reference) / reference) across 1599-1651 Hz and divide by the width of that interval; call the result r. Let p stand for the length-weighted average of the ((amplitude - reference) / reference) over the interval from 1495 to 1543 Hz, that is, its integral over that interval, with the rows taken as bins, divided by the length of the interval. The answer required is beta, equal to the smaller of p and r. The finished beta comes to -0.01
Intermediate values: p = -0.01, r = 0.13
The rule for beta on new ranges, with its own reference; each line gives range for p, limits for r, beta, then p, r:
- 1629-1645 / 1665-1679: 0.15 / 0.15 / 0.21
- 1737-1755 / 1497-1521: 0.03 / 0.14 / 0.03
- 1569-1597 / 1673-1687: 0.03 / 0.03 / 0.23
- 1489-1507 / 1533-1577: -0.09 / 0.02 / -0.09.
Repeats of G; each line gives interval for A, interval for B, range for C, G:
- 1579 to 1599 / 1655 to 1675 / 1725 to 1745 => 0.0091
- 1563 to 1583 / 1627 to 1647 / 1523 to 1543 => 0.0087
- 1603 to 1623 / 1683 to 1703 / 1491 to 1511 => 0.0079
